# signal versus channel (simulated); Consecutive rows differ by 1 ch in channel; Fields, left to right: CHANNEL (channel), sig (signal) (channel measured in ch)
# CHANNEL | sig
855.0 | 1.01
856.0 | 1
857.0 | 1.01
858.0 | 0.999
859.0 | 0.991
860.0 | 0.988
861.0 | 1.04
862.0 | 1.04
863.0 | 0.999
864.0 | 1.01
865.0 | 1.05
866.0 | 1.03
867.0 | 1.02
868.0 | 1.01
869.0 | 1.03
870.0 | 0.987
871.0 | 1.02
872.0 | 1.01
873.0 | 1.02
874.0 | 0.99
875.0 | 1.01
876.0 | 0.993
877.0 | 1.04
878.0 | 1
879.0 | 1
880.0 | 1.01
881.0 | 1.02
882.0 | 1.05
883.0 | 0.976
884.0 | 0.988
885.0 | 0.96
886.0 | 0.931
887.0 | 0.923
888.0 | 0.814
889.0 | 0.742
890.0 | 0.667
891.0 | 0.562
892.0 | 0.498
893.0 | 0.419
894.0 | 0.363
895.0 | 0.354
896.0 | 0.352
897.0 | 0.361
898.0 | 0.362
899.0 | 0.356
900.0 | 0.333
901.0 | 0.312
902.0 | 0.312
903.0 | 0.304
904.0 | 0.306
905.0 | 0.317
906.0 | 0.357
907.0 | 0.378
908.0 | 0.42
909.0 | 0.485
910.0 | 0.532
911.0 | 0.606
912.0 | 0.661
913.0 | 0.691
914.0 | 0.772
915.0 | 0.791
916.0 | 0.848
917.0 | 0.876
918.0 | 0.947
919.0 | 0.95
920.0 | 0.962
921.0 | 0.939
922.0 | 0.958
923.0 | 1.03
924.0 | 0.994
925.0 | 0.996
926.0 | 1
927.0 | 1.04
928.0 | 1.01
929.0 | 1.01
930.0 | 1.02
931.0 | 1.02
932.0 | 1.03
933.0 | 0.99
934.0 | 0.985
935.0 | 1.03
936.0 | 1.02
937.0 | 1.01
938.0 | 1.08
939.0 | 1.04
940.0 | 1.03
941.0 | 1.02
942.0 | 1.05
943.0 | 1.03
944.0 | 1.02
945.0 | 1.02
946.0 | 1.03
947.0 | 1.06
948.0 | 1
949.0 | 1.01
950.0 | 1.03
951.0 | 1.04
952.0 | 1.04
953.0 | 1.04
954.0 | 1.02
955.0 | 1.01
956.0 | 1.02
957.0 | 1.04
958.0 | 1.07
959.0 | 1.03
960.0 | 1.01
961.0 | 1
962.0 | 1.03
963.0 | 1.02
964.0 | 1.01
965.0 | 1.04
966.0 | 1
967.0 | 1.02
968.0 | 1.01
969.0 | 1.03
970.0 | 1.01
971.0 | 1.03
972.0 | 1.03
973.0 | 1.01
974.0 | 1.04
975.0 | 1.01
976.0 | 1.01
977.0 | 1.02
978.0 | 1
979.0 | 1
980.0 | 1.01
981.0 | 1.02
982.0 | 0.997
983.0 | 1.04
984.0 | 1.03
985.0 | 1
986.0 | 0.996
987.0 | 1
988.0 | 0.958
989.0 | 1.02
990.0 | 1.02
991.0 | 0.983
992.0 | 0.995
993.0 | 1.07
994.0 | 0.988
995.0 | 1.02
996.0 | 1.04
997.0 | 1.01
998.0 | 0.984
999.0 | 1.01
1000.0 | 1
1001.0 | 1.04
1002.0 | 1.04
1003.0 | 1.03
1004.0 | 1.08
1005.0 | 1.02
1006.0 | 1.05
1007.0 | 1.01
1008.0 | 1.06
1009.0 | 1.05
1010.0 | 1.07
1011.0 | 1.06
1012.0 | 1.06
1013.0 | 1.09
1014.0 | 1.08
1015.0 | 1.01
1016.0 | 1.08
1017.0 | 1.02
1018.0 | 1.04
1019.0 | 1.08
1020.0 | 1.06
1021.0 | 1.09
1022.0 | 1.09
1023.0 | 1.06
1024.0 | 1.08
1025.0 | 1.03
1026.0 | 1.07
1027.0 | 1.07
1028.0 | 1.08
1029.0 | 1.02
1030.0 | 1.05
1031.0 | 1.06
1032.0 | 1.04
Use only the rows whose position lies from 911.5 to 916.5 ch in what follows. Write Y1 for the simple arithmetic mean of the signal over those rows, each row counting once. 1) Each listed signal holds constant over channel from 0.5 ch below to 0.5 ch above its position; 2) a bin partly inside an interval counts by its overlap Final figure 0.75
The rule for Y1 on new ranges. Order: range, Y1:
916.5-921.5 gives 0.93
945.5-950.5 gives 1.03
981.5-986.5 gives 1.01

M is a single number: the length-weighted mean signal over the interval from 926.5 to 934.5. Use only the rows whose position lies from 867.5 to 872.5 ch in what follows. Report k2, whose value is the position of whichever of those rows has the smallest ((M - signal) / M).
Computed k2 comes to 869.0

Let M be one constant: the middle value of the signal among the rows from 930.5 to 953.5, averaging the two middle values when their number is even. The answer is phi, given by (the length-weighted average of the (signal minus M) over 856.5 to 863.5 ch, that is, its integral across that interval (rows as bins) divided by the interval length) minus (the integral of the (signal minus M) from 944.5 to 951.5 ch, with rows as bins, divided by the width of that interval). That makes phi -0.02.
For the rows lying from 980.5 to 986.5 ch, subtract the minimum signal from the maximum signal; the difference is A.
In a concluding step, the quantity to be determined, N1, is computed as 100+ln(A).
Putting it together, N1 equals 96.9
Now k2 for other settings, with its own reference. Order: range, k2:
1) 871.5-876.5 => 873.0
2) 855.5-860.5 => 857.0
